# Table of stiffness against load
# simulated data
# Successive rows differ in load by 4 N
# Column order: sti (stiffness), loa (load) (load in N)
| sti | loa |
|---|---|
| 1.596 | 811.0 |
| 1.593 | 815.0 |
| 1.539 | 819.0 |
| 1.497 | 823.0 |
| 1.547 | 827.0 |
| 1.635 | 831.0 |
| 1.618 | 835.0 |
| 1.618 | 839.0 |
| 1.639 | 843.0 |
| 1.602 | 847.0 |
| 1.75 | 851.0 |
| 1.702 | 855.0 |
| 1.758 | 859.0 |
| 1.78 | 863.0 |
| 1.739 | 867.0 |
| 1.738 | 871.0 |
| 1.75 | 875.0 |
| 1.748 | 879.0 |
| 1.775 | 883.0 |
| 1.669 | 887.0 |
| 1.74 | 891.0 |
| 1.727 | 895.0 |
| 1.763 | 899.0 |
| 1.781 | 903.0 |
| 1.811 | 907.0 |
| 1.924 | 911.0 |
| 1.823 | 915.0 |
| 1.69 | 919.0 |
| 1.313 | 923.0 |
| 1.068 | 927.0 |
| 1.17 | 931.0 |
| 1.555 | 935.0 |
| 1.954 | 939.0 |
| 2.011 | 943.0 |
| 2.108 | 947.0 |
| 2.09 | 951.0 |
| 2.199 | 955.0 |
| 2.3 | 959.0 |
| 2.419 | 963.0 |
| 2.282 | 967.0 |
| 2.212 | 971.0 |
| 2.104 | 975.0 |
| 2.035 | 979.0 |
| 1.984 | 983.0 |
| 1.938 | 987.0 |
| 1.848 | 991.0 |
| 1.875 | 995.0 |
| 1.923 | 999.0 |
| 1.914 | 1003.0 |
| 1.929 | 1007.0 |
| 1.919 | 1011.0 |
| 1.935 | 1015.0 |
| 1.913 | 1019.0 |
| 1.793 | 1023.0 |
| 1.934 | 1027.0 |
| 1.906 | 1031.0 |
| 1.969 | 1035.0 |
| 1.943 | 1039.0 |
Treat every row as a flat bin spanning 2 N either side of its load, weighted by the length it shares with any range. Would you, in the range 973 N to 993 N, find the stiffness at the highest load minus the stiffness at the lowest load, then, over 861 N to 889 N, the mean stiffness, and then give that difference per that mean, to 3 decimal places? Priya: -0.147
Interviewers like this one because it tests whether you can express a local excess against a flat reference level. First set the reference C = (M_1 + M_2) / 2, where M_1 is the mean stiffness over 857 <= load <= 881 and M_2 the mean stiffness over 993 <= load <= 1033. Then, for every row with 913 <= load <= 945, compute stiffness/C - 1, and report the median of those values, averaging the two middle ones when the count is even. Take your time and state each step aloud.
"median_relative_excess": -0.11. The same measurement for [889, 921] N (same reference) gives -0.03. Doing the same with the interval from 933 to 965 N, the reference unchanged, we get 0.15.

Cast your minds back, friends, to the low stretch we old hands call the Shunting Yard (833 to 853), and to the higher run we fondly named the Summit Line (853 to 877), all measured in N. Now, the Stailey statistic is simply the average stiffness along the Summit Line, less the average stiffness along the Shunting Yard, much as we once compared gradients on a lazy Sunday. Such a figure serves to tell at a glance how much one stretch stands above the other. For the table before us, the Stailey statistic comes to 0.10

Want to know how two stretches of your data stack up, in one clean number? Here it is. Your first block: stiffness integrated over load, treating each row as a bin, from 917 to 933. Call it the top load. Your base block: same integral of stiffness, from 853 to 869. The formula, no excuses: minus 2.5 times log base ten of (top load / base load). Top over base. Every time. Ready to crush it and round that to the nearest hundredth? 0.31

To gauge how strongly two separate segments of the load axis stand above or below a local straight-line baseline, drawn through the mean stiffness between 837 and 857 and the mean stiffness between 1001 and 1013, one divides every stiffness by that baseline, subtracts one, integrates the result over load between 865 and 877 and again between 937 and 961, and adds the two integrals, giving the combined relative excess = 4.0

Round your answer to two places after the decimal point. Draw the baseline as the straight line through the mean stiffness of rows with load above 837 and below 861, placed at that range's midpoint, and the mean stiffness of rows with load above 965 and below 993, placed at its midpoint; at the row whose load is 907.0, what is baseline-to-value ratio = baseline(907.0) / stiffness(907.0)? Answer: 1.02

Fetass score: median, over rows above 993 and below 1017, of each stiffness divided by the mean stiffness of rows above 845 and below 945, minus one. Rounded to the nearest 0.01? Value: 0.13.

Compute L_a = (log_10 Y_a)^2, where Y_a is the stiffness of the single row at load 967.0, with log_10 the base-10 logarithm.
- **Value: 0.13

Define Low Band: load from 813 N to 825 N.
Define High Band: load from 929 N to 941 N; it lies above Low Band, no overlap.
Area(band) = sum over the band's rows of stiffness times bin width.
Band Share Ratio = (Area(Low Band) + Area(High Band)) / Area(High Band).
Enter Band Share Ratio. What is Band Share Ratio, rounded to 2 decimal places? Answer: 1.99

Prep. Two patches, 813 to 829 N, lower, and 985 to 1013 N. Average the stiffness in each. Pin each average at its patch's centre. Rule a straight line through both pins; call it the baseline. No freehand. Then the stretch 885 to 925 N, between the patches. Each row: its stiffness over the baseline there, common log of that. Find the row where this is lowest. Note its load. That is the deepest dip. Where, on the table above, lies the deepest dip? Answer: 923.0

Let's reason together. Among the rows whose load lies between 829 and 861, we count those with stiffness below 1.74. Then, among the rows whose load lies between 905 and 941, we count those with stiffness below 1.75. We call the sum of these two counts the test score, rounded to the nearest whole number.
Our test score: 11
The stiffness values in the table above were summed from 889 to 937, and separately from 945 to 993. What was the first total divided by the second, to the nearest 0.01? 0.76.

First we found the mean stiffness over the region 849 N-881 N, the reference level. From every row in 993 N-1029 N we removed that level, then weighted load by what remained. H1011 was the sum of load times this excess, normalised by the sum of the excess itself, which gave 1010.6 N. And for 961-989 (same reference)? 971.8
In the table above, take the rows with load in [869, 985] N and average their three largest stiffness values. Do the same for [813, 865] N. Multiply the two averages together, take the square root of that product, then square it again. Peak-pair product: 4.11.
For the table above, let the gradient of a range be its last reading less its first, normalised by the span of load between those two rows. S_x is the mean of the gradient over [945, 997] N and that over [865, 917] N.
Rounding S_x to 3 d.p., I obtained -0.002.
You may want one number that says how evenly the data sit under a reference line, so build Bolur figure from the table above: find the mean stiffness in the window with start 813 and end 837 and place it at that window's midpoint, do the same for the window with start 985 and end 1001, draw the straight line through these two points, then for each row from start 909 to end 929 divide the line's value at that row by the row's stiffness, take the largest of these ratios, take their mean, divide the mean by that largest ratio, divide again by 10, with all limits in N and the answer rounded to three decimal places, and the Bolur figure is 0.071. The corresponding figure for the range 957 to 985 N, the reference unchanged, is 0.090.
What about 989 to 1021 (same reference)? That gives 0.098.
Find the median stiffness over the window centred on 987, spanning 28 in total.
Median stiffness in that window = 1.94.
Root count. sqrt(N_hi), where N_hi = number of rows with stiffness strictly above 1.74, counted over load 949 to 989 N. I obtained 3.16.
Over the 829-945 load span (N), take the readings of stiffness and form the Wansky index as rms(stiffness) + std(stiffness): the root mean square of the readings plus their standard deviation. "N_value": 1.90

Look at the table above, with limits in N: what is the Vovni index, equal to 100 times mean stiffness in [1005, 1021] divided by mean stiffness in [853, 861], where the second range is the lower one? 111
